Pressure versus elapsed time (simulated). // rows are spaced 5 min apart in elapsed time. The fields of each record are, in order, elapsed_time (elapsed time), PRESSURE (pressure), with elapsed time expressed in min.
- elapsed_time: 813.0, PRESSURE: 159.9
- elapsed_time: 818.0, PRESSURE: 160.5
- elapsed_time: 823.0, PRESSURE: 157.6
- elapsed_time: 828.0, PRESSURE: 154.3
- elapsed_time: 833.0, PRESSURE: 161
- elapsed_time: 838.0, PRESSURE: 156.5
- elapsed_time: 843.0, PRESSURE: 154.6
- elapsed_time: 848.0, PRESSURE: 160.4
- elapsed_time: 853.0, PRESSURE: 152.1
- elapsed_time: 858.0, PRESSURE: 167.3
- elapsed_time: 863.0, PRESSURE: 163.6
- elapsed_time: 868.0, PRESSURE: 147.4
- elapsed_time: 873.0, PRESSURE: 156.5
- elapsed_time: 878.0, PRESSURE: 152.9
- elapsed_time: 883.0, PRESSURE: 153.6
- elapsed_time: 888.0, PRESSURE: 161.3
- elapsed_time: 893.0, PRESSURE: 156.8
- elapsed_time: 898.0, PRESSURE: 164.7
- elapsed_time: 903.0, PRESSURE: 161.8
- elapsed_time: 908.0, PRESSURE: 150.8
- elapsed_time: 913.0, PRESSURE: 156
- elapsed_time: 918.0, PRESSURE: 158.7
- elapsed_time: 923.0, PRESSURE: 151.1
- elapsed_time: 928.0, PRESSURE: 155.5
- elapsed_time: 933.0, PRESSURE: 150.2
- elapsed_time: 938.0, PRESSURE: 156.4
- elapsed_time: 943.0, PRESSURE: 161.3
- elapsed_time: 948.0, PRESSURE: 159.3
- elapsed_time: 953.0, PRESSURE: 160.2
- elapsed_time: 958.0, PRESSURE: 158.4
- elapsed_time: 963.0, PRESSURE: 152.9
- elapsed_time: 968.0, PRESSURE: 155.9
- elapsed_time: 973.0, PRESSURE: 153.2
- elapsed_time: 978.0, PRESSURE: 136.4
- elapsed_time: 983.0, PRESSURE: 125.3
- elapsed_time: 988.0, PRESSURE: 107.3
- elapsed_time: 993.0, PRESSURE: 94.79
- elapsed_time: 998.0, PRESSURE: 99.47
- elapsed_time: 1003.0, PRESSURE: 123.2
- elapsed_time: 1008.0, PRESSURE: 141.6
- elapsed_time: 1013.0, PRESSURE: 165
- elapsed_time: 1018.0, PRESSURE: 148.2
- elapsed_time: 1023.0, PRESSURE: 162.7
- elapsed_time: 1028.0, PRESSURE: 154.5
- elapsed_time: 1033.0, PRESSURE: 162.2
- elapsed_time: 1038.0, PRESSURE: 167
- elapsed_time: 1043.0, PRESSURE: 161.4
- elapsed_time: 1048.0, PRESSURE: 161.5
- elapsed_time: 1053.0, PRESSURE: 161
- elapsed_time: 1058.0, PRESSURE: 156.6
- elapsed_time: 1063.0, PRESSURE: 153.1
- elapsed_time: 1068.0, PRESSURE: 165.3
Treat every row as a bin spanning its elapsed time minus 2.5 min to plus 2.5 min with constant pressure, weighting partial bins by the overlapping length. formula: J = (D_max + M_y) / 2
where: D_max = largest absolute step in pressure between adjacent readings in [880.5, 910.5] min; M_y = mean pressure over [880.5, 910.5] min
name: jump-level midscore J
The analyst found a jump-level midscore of 85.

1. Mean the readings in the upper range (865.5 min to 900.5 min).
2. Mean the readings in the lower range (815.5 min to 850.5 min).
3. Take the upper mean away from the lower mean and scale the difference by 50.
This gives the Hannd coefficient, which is 84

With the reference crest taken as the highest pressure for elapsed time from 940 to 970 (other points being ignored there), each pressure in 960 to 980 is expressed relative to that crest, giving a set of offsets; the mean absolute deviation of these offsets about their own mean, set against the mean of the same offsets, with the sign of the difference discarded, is 18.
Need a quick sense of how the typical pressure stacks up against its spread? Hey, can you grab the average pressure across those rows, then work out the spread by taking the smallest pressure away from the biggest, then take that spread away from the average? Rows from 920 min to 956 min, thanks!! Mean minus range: 145.2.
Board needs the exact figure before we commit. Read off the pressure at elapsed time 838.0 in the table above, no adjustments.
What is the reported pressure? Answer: 156.5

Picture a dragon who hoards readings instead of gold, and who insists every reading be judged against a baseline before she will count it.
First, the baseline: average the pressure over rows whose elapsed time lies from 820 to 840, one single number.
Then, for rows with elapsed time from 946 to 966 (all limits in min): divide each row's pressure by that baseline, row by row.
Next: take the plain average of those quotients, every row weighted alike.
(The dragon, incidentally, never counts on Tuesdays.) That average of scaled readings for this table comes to 1.00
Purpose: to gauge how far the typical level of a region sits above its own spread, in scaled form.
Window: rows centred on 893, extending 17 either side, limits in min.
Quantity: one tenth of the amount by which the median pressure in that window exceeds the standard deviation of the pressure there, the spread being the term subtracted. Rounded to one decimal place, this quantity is 15.2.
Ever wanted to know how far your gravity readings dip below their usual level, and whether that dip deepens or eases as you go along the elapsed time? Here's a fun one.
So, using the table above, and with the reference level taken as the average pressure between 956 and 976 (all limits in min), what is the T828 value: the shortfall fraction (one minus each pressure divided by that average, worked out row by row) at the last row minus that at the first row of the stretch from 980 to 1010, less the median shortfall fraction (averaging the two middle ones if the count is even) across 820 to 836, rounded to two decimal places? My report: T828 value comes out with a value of -0.09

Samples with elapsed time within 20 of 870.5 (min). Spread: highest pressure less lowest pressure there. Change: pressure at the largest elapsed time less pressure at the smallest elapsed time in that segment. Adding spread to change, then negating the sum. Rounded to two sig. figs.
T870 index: -29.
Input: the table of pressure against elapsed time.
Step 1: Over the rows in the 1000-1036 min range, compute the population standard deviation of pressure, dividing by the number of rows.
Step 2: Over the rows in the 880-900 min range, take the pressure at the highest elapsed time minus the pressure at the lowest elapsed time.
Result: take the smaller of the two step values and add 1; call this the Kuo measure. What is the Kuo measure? 12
